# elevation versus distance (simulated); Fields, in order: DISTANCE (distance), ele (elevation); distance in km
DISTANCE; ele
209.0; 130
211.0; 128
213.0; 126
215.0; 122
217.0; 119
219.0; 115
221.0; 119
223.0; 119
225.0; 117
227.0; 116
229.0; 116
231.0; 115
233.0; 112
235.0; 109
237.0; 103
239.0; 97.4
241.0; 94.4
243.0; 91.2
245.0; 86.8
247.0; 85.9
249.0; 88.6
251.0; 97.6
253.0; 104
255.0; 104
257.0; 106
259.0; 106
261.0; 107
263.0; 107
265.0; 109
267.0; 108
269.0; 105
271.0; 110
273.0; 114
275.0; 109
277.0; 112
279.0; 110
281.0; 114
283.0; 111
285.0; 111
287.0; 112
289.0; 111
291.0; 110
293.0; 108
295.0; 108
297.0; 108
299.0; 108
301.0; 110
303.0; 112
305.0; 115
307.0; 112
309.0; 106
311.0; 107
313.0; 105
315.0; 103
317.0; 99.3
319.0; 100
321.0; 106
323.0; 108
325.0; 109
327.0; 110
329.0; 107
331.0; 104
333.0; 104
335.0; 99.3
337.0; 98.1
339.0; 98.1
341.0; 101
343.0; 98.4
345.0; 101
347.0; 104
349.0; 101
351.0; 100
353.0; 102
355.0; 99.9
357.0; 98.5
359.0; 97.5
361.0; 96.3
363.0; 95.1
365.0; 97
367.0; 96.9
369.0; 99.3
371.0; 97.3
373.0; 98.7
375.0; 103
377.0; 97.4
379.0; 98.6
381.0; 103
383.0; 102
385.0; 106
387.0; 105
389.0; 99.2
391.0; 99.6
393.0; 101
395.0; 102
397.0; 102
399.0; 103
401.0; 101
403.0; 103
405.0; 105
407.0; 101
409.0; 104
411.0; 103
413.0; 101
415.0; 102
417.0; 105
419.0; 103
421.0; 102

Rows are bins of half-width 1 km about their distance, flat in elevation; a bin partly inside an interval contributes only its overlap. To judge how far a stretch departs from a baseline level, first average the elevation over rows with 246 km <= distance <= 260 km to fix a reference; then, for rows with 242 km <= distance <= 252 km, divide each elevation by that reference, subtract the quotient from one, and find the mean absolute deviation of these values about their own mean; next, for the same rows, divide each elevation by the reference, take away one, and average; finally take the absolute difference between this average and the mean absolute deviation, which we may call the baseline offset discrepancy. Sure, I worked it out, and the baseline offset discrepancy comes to 0.12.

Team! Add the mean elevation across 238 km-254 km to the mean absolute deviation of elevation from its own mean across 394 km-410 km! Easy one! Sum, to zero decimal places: 94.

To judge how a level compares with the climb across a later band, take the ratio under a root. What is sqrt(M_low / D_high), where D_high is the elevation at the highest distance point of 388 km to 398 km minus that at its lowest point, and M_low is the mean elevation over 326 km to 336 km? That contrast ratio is 6.1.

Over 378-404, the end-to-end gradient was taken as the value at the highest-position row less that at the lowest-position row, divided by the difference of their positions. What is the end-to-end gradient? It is 0.18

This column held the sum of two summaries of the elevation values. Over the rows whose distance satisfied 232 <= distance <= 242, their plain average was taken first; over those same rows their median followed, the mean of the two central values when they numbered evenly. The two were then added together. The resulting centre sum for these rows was 206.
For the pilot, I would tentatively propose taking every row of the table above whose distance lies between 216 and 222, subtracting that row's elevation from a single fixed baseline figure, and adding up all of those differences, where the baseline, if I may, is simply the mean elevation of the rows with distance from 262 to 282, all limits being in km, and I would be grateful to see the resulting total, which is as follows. -24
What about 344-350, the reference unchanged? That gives 23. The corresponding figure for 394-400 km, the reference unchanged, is 22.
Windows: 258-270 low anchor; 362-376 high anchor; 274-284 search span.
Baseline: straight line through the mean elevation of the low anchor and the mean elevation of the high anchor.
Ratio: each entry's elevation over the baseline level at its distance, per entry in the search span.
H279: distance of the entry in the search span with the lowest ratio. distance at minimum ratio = 275.0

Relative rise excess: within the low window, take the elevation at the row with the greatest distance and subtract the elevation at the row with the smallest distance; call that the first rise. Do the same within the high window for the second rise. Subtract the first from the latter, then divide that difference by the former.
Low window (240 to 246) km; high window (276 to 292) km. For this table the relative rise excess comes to -0.74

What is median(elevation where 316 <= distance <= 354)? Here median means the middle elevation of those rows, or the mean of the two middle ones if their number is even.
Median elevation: 101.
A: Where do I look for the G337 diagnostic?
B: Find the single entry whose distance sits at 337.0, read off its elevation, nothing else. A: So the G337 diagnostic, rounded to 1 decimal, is 98.1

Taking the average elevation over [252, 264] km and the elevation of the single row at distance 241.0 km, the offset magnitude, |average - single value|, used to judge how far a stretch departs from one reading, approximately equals 11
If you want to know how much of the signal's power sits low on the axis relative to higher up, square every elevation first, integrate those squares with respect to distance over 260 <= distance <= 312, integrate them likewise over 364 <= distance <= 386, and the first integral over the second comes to 2.9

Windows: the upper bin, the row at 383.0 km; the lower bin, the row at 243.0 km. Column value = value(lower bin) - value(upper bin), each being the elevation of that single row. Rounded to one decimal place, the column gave -10.8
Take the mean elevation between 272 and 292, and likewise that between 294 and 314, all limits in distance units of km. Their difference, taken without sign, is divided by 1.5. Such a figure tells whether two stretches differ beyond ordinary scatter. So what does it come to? 1.5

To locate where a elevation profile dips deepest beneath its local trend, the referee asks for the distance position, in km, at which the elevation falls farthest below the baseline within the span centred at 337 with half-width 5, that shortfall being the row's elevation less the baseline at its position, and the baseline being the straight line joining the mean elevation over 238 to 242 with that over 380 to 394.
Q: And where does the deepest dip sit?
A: 339.0 km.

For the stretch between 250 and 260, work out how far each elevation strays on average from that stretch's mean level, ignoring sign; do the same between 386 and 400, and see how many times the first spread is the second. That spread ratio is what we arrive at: 1.58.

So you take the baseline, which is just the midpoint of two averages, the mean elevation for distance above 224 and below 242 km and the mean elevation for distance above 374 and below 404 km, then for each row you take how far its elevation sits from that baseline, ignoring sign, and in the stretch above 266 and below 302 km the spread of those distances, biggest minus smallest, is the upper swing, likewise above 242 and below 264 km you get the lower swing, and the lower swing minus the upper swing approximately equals 10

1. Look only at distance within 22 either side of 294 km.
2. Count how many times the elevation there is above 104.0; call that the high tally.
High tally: 21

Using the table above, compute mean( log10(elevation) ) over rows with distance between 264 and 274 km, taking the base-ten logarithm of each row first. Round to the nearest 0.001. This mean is 2.038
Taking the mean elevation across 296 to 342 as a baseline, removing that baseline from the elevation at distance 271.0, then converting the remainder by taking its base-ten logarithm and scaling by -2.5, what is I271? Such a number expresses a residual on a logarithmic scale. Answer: -1.6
